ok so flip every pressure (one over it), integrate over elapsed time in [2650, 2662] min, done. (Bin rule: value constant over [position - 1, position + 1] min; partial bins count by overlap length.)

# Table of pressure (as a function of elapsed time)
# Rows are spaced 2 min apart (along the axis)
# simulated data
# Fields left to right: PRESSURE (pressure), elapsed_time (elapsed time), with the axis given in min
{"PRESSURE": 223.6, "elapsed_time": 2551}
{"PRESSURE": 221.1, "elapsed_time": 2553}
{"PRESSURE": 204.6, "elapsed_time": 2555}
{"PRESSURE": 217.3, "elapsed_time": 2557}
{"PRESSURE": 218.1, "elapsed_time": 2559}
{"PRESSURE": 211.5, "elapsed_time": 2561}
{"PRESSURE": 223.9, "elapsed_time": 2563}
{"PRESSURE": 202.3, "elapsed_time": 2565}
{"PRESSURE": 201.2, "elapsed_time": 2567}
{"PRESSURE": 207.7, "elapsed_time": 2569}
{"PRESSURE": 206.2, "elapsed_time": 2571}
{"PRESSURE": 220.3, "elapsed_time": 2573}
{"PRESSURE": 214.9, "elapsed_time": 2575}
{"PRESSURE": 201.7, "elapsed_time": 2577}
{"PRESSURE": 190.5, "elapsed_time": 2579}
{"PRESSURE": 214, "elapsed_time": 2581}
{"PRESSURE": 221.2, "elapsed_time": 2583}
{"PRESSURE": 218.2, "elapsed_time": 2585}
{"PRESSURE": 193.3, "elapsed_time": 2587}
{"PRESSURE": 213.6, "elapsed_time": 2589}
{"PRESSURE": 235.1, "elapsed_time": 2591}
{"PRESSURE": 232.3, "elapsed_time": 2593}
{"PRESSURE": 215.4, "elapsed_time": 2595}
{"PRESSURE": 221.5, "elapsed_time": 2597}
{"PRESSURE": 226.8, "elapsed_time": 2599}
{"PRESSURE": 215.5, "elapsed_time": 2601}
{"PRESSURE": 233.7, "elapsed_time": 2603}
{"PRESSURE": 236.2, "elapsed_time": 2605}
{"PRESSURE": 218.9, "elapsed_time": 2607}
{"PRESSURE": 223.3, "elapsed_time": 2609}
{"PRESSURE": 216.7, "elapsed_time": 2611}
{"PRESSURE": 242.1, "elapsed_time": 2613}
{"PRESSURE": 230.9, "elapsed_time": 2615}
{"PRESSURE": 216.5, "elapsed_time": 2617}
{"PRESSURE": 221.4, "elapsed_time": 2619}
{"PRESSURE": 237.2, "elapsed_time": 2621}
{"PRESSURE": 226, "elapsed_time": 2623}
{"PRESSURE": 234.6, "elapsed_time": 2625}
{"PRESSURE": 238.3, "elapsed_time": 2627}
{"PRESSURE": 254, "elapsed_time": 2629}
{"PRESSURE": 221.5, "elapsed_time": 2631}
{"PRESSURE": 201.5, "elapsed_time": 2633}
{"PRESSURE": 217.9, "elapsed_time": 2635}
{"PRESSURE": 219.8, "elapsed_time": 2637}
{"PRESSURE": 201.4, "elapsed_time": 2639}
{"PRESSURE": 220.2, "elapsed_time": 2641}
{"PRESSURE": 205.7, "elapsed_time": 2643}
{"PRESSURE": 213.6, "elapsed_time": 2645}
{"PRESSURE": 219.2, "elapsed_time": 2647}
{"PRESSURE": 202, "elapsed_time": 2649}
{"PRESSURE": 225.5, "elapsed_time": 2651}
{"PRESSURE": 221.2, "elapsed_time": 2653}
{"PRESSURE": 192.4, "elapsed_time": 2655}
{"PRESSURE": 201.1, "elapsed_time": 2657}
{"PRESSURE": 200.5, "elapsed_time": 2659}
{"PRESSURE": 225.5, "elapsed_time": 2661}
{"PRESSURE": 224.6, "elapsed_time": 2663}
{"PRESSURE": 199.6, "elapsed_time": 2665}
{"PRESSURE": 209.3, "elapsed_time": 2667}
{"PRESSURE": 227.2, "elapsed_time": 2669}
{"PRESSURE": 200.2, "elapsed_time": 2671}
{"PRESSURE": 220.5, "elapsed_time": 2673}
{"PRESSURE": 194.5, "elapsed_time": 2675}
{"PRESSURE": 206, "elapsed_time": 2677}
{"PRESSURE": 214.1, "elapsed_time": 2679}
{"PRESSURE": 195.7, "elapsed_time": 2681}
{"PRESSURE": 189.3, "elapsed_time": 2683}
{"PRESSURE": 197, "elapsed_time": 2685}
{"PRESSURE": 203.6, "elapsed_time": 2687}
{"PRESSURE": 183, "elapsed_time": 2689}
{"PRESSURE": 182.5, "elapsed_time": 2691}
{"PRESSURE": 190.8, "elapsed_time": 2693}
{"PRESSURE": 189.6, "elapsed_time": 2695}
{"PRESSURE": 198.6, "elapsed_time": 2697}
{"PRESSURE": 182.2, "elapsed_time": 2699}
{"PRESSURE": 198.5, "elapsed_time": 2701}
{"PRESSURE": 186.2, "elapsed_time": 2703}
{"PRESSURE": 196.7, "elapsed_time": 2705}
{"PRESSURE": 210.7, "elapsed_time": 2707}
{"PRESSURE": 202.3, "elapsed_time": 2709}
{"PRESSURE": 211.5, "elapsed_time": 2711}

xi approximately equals 0.057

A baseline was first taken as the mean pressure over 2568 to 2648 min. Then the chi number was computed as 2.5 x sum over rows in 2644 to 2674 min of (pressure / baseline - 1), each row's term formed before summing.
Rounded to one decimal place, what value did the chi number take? -1.3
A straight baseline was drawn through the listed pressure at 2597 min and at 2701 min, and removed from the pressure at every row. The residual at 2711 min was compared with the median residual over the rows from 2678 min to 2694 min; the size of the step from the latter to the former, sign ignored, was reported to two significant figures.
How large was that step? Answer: 24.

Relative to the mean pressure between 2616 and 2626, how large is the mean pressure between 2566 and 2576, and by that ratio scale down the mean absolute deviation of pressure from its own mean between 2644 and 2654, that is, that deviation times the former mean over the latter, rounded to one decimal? 7.4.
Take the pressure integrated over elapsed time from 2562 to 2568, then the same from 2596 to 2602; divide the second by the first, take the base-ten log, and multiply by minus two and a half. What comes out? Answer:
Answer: -0.1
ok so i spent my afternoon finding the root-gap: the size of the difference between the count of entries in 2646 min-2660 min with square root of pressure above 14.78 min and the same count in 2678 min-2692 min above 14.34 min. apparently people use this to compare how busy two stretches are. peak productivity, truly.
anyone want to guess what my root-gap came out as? 2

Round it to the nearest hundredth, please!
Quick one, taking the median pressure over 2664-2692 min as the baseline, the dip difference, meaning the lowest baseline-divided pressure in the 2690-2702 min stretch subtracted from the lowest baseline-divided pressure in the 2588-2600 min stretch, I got 0.16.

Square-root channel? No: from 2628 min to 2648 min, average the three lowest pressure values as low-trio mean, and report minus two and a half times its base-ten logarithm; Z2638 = -5.768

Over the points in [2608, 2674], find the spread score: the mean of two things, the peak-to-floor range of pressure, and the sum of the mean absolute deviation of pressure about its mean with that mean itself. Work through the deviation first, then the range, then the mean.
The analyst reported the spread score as 146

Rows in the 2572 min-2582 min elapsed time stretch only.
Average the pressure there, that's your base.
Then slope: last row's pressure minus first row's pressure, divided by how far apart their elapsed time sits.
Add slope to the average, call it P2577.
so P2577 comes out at 207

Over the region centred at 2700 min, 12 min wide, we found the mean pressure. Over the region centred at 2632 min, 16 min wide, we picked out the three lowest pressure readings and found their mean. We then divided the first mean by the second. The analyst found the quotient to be 0.93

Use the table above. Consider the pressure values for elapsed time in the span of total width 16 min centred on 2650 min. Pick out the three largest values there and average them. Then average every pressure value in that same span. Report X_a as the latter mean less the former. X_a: -12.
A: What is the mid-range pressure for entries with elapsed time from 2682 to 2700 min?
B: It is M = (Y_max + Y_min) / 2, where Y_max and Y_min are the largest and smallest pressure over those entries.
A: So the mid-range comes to 193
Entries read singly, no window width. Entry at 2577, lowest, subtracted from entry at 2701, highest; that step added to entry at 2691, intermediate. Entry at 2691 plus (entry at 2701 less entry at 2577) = 179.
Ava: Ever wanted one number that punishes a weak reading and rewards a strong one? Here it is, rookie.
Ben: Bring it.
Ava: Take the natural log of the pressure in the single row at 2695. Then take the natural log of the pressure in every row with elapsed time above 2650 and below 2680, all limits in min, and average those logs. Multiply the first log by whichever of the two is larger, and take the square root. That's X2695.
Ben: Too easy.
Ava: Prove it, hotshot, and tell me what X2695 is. 5.30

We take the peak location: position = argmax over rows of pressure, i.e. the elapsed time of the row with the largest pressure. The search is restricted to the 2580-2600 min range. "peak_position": 2591 min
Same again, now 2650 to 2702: 2669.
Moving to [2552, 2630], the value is 2629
